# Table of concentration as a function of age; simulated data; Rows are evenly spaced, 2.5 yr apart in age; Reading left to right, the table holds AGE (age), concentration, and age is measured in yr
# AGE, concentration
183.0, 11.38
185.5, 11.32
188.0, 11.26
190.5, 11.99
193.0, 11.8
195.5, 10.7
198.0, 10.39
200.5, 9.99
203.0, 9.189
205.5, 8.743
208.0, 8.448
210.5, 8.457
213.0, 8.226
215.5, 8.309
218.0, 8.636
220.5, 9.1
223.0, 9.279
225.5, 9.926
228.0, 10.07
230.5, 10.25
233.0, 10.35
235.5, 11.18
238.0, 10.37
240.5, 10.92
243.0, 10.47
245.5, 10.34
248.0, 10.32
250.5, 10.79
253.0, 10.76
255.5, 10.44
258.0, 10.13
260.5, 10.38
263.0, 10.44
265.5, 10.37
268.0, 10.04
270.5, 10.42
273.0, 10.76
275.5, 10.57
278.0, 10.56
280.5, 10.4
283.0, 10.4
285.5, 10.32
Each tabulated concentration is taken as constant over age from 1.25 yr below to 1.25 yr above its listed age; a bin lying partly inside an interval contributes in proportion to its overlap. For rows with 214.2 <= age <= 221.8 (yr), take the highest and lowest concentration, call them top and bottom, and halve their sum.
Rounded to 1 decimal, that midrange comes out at 8.7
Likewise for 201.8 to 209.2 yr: 8.8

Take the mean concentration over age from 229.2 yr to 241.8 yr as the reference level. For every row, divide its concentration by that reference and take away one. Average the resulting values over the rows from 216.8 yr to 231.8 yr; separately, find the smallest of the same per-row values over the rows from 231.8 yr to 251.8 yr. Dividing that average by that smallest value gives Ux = 3.6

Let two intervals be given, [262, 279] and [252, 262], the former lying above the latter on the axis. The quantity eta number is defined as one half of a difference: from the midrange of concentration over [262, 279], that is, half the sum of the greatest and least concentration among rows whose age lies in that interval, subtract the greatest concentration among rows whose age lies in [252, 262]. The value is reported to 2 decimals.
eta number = -0.18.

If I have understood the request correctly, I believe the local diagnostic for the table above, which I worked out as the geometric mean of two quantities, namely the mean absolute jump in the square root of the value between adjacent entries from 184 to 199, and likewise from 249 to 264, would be 0.046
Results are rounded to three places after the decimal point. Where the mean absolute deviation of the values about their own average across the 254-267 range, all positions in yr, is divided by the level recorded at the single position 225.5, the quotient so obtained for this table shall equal 0.009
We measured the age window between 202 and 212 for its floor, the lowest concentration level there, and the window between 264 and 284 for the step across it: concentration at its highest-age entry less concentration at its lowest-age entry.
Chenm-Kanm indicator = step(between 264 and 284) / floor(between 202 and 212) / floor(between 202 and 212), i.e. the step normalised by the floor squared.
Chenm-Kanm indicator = 0.0004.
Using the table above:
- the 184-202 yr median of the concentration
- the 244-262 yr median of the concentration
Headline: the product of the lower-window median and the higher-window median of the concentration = 116.9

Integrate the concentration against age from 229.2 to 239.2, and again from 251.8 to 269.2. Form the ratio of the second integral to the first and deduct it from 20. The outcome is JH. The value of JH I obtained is 18.3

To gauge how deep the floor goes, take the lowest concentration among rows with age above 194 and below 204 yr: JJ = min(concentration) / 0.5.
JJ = 18.4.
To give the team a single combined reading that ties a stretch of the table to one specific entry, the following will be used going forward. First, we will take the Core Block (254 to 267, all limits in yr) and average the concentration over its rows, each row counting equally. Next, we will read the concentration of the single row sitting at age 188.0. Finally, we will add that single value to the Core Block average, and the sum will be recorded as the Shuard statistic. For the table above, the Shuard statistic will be 21.6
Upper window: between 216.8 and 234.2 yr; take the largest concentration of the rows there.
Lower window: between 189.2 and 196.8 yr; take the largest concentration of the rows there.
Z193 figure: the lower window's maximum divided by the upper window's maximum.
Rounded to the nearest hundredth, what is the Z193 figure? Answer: 1.16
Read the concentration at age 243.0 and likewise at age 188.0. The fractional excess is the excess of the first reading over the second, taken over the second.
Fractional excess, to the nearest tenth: -0.1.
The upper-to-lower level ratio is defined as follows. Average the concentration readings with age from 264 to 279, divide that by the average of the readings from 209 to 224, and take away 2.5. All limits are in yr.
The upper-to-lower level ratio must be -1.29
